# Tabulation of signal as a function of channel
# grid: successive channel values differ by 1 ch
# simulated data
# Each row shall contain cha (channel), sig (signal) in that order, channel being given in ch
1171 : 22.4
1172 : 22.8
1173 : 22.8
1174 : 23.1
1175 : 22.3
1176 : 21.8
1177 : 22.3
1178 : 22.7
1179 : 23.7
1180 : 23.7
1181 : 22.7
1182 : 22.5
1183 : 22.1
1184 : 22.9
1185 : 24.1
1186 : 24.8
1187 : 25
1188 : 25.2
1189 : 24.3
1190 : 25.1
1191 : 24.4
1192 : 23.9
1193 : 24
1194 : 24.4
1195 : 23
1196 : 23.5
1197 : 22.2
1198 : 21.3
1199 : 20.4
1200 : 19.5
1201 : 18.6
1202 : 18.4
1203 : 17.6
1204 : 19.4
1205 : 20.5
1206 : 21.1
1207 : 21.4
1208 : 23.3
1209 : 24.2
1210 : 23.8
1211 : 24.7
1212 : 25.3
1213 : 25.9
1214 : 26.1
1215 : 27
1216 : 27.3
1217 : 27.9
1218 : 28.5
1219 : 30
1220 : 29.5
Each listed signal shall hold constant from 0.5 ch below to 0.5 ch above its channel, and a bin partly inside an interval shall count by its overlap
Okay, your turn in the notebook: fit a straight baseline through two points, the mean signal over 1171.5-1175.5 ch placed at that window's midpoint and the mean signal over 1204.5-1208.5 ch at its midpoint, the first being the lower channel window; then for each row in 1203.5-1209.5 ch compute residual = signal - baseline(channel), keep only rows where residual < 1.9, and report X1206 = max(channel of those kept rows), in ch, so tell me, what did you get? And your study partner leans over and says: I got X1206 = 1208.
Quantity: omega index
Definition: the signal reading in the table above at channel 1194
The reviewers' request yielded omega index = 24.4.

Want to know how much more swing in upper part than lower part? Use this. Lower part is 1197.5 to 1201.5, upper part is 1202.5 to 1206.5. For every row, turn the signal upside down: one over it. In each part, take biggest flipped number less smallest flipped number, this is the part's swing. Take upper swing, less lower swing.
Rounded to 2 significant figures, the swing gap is 0.0026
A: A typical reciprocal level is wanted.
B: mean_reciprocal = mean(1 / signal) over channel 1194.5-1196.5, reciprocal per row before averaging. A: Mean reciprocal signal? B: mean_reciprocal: 0.0430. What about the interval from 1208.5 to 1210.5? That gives 0.0417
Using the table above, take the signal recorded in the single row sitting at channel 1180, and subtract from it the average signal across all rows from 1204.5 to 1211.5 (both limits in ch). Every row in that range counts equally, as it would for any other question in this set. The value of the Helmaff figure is 1.0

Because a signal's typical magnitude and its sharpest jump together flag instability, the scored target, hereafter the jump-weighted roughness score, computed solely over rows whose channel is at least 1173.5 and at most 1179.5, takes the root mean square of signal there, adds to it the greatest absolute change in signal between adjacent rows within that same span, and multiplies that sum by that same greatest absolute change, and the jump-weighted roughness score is 24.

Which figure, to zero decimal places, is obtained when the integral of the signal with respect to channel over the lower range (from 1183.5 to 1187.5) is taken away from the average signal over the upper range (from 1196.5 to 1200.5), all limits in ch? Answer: -76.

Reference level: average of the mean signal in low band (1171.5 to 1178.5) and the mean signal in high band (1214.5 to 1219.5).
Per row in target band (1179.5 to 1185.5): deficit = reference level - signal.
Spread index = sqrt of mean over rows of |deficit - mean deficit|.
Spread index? 0.775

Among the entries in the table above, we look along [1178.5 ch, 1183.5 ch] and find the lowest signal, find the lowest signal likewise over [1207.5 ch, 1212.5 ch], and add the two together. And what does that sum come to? 45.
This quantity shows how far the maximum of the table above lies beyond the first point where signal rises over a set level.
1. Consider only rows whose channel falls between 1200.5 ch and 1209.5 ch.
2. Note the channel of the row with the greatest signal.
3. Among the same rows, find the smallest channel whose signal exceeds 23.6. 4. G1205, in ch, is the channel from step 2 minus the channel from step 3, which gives 0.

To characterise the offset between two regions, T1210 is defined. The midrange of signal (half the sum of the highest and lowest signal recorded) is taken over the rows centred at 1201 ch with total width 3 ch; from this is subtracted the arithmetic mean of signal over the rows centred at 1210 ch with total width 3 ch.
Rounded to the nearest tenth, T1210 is -5.3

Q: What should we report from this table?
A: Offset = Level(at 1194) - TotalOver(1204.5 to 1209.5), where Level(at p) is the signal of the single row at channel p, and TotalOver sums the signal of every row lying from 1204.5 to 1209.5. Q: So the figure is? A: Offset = -86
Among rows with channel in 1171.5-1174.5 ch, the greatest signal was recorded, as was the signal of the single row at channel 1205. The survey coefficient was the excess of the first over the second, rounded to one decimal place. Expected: 2.6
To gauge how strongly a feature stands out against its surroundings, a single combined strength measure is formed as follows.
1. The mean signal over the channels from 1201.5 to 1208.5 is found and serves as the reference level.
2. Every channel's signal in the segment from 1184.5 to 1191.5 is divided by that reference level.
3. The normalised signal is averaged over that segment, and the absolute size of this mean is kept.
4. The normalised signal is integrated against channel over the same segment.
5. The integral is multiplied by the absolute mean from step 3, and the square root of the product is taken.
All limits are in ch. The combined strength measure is 3.23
